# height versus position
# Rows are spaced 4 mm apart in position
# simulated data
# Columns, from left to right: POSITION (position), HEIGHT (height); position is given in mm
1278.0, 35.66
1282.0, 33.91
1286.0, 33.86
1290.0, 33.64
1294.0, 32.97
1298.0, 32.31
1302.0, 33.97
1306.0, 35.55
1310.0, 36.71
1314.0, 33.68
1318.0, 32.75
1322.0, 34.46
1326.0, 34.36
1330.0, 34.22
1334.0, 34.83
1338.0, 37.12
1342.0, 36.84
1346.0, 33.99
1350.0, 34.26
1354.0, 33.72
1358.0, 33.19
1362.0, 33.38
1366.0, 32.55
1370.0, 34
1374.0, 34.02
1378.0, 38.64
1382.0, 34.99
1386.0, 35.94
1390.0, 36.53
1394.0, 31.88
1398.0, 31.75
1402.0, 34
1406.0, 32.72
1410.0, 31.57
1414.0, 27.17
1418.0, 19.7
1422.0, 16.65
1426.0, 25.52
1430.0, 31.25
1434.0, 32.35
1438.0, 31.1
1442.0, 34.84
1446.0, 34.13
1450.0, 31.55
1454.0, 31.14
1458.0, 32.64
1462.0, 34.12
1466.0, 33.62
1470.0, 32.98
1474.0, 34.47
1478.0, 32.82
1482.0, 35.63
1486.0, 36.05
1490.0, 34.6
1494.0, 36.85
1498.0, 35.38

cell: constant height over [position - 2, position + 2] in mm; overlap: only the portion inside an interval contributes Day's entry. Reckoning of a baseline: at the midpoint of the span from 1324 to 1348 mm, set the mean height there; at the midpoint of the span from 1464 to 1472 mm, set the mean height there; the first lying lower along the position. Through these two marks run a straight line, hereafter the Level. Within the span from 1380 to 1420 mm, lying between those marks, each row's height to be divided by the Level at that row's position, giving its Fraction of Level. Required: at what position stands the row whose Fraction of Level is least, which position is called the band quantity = 1418.0 mm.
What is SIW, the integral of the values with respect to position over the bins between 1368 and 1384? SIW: 567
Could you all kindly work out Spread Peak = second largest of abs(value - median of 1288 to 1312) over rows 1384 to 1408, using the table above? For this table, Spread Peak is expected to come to 2.1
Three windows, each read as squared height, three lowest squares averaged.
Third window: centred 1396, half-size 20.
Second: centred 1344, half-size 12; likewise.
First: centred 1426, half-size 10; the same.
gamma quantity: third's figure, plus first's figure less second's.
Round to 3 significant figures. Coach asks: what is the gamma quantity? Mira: 198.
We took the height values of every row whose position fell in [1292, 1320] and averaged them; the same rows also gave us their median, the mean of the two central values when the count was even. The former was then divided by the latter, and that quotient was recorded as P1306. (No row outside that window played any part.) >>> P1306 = 1.009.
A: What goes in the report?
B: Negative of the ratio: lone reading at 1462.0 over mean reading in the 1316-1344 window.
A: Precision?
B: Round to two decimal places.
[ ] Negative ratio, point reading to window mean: -0.98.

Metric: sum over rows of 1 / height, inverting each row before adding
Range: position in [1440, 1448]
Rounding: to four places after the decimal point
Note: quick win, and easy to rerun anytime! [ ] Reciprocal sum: 0.0580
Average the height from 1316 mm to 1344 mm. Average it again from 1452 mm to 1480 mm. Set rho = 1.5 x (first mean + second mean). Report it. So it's 102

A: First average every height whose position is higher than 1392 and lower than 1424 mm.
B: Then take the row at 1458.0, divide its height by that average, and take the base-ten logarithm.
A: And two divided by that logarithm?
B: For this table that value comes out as 31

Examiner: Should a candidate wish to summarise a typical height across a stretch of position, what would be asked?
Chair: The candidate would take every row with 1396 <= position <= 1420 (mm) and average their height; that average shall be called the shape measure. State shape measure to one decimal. 29.5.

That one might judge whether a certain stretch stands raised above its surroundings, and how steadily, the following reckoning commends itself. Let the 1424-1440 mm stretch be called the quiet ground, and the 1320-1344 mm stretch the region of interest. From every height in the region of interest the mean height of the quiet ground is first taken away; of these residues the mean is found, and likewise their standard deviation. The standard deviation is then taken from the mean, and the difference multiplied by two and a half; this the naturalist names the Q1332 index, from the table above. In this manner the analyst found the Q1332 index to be 10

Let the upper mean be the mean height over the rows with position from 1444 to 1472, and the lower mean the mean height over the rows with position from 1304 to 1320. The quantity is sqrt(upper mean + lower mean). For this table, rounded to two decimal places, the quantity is 8.22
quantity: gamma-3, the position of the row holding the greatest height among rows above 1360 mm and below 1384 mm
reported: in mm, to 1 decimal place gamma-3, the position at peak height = 1378.0 mm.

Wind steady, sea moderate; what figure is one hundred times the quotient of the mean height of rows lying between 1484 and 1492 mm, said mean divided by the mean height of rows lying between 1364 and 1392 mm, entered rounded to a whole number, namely 100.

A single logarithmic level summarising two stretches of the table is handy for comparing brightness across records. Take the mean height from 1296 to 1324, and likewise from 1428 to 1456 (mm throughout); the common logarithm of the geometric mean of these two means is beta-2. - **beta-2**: 1.52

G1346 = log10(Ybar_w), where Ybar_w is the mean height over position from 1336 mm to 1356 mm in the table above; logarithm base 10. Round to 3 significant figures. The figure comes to 1.55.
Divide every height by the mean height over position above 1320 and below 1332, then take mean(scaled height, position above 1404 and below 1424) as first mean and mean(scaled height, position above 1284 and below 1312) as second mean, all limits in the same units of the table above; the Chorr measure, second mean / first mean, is 1.34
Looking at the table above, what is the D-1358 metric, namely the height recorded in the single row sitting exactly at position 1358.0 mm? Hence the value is 33.19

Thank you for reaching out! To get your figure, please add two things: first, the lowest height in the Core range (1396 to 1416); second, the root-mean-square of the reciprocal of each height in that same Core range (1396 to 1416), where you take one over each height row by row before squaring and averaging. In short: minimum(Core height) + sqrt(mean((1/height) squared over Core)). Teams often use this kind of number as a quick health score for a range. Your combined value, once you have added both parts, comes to 27.2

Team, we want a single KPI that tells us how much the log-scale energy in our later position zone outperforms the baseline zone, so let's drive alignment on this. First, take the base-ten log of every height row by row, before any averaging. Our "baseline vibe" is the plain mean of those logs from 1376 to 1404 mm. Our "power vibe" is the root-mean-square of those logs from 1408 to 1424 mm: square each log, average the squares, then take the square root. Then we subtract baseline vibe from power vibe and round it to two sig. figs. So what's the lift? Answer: -0.17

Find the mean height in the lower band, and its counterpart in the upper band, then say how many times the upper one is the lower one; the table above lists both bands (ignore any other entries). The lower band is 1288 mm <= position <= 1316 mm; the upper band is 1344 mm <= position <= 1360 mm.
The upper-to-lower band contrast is 0.99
